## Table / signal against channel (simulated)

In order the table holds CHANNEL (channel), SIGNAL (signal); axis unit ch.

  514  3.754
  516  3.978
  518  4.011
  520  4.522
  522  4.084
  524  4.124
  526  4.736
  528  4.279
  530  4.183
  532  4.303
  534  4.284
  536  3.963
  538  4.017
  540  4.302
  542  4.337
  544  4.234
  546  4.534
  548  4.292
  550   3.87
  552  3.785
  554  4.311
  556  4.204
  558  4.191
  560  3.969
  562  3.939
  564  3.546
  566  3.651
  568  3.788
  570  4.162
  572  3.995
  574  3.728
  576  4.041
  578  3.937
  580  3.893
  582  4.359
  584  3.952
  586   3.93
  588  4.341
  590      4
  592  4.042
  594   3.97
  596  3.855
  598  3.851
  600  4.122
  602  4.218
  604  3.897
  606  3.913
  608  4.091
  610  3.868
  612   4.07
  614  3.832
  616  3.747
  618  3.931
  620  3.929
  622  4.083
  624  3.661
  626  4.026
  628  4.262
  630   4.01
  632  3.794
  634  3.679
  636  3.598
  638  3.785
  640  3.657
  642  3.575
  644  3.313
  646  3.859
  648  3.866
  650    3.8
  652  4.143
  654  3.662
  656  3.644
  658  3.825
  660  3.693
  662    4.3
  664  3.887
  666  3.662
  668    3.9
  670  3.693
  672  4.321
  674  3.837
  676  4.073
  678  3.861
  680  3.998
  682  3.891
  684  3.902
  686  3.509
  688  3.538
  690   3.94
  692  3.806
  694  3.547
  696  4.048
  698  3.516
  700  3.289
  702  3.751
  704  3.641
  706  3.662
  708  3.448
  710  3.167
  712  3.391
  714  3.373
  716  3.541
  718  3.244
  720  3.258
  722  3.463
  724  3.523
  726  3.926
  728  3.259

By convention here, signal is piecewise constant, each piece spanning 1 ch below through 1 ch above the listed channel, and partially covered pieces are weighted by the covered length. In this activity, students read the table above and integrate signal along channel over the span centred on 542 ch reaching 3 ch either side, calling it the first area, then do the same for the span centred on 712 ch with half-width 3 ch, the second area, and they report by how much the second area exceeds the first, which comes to -5.9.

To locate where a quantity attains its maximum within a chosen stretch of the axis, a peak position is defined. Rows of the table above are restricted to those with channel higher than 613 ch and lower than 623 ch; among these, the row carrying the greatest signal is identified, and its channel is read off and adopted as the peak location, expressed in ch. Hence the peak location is 622 ch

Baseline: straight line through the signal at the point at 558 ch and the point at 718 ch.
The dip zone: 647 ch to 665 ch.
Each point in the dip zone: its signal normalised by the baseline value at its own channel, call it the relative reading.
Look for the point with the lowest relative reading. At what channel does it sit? 656 ch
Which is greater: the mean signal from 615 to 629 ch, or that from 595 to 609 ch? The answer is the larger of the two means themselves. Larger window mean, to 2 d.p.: 3.99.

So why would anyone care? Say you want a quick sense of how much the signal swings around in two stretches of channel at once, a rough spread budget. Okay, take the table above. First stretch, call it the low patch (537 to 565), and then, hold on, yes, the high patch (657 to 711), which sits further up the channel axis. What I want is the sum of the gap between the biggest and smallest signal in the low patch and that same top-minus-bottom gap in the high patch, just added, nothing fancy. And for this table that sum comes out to 2.1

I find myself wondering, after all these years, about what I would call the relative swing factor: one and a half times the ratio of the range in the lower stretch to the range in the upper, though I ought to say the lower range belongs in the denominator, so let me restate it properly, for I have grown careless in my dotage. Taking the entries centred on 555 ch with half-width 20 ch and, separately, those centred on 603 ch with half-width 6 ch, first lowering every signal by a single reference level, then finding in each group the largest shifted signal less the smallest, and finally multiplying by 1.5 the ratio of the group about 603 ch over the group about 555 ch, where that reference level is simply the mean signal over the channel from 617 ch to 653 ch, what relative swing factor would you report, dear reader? 0.6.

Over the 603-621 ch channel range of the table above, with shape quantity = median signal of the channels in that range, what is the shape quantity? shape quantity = 3.91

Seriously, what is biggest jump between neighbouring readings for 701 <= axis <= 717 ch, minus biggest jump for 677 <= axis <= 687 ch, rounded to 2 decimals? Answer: -0.11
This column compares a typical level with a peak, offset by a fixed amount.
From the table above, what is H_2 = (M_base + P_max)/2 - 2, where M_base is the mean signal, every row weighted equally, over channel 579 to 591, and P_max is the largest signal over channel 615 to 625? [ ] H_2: 2.08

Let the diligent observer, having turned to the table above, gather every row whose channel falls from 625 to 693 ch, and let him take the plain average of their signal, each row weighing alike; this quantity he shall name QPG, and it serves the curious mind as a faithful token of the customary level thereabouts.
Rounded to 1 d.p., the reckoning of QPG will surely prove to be 3.8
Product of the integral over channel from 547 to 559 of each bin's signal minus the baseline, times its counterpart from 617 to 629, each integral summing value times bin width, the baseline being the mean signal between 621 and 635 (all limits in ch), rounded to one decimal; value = 1.3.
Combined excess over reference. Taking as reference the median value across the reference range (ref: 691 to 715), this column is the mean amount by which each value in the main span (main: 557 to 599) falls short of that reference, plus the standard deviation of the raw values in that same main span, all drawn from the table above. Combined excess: -0.23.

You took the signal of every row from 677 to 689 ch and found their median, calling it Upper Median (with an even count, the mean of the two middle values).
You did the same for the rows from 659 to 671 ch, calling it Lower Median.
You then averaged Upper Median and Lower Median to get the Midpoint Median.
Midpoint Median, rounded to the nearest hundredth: 3.83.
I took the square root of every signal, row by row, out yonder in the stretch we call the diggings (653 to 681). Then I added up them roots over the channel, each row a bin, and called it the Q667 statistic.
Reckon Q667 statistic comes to 55.2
